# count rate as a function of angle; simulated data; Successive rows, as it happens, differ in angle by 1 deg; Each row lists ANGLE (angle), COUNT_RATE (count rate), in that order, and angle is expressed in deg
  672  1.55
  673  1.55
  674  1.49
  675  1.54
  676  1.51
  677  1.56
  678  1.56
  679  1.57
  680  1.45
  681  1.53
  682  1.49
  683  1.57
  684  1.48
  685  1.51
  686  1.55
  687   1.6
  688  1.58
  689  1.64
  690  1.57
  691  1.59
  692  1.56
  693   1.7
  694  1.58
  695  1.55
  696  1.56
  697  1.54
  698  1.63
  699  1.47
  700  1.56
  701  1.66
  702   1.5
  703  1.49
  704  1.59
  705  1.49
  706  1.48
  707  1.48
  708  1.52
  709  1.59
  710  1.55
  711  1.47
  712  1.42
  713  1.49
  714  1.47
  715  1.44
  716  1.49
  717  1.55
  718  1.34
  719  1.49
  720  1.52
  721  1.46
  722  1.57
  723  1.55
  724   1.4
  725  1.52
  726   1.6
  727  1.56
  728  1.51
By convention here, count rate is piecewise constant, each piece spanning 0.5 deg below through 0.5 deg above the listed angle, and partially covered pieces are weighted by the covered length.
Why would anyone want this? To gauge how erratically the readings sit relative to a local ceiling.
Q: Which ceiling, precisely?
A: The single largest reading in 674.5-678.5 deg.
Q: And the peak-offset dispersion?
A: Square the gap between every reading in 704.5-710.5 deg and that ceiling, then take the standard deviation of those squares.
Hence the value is 0.003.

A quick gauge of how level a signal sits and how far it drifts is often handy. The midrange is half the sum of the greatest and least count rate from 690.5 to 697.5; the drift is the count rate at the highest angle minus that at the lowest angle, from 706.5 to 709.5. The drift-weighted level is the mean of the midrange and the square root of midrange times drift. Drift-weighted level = 1.02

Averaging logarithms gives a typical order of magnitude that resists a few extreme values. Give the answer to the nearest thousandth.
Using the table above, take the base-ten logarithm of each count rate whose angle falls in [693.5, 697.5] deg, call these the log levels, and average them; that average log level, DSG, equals 0.192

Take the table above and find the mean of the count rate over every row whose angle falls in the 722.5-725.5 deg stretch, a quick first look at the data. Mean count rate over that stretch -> 1.49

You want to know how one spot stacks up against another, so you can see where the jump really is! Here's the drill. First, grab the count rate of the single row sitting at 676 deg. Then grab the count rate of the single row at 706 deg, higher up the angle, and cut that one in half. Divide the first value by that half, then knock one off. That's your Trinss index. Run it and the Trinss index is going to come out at 1.04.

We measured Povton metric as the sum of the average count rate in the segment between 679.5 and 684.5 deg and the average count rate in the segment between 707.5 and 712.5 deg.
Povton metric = 3.01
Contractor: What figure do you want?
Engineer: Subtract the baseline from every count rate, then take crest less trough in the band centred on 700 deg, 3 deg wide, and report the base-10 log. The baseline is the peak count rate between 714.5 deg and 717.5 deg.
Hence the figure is -0.72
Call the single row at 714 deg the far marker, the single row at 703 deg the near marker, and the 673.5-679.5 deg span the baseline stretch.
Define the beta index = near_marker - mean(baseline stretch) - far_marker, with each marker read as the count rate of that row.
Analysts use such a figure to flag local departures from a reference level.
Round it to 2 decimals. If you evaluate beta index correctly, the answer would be -1.52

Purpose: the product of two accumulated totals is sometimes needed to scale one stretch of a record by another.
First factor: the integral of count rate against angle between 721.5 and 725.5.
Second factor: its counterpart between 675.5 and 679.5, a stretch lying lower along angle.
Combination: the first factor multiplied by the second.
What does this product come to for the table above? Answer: 37.4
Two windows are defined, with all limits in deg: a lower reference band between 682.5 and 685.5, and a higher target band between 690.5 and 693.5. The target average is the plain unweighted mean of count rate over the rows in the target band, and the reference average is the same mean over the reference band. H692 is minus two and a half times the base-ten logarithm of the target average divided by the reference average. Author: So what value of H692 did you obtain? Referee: -0.07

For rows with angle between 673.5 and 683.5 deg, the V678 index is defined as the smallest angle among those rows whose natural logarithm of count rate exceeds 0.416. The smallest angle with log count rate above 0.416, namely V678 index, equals 675 deg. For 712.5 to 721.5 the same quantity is 717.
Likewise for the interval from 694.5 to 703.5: 695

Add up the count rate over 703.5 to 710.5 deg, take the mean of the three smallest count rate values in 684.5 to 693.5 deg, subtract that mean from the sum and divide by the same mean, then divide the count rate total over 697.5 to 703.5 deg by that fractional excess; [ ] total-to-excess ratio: 1.6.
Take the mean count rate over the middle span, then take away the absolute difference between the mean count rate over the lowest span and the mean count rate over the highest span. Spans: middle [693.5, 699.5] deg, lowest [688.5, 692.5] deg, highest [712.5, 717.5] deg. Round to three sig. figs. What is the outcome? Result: 1.45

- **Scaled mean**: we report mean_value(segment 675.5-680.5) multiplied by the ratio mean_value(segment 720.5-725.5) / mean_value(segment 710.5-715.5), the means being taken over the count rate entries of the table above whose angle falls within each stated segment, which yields 1.57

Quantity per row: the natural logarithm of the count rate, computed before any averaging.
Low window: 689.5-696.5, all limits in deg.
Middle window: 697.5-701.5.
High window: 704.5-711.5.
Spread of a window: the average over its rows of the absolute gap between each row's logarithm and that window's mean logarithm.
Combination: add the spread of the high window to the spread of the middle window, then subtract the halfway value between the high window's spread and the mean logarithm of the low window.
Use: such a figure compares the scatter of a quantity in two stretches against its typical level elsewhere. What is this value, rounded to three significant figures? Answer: -0.178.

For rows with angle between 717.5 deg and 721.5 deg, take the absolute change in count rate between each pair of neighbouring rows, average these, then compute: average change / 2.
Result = 0.040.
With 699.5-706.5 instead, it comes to 0.040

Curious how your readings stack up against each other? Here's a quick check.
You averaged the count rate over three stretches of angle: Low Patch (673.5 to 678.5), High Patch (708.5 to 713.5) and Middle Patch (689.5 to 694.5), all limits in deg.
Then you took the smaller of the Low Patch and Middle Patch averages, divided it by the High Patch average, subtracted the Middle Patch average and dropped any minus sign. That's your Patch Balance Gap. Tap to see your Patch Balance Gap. 0.58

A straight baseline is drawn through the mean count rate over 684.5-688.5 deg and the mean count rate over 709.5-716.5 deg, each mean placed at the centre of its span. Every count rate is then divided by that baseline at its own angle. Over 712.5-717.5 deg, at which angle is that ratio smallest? 715 deg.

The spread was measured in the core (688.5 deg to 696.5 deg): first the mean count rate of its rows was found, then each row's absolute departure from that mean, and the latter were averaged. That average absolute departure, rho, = 0.038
